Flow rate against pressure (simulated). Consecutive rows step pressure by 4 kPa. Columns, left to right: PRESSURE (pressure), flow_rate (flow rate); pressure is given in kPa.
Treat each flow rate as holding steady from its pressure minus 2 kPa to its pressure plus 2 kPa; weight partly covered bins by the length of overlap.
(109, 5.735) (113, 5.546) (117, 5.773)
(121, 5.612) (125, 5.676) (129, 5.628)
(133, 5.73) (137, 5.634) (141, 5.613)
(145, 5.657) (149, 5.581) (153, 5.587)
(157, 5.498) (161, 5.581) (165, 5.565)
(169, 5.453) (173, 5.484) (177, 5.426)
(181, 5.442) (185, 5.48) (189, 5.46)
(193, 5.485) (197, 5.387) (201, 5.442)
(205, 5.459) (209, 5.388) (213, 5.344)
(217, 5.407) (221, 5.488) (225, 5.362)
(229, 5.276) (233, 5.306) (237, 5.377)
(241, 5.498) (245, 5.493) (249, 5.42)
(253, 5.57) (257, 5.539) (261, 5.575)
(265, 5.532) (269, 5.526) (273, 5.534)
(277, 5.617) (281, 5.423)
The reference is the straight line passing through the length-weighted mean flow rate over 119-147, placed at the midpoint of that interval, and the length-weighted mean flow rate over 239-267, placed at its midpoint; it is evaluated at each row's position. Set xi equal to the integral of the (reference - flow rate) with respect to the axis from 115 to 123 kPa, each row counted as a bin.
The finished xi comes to -0.2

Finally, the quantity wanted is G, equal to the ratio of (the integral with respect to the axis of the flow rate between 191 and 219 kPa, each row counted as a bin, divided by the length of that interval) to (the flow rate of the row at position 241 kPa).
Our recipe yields 0.99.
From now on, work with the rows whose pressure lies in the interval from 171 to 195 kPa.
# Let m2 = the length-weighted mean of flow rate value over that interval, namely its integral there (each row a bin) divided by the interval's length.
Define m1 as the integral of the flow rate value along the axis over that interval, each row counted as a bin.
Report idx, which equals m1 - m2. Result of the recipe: 126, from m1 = 131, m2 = 5.46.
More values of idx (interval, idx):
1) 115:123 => 40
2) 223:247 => 124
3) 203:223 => 103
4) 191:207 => 82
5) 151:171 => 105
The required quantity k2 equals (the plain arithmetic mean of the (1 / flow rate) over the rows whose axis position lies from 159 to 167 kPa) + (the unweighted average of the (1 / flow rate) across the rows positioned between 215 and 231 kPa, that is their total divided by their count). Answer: 0.365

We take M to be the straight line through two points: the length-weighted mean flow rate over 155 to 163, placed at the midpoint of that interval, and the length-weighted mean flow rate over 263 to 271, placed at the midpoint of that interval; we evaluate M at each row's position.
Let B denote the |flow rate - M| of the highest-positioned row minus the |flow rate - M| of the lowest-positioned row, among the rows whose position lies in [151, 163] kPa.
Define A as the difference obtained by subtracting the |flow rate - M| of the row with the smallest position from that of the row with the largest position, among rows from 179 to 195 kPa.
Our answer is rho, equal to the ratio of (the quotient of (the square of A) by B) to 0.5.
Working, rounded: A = -0.044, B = -0.01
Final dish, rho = -0.7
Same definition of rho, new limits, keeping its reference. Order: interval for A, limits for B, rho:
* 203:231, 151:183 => 1.3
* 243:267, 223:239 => -0.2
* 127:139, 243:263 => 0.0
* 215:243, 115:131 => -0.1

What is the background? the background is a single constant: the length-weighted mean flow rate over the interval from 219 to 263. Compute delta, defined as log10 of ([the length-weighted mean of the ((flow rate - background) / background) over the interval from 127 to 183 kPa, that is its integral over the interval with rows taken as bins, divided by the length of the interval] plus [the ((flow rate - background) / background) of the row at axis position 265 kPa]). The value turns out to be -1.43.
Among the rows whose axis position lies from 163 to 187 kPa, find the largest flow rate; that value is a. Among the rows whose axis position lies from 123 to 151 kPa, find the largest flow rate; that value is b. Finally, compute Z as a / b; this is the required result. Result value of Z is 0.97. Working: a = 5.565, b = 5.73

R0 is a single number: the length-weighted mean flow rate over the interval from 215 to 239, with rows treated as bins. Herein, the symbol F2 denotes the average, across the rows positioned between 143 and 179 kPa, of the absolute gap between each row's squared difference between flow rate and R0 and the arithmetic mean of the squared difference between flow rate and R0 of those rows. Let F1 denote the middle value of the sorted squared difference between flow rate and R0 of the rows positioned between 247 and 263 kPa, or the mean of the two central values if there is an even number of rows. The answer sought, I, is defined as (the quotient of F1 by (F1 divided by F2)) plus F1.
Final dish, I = 0.055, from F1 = 0.035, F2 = 0.021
